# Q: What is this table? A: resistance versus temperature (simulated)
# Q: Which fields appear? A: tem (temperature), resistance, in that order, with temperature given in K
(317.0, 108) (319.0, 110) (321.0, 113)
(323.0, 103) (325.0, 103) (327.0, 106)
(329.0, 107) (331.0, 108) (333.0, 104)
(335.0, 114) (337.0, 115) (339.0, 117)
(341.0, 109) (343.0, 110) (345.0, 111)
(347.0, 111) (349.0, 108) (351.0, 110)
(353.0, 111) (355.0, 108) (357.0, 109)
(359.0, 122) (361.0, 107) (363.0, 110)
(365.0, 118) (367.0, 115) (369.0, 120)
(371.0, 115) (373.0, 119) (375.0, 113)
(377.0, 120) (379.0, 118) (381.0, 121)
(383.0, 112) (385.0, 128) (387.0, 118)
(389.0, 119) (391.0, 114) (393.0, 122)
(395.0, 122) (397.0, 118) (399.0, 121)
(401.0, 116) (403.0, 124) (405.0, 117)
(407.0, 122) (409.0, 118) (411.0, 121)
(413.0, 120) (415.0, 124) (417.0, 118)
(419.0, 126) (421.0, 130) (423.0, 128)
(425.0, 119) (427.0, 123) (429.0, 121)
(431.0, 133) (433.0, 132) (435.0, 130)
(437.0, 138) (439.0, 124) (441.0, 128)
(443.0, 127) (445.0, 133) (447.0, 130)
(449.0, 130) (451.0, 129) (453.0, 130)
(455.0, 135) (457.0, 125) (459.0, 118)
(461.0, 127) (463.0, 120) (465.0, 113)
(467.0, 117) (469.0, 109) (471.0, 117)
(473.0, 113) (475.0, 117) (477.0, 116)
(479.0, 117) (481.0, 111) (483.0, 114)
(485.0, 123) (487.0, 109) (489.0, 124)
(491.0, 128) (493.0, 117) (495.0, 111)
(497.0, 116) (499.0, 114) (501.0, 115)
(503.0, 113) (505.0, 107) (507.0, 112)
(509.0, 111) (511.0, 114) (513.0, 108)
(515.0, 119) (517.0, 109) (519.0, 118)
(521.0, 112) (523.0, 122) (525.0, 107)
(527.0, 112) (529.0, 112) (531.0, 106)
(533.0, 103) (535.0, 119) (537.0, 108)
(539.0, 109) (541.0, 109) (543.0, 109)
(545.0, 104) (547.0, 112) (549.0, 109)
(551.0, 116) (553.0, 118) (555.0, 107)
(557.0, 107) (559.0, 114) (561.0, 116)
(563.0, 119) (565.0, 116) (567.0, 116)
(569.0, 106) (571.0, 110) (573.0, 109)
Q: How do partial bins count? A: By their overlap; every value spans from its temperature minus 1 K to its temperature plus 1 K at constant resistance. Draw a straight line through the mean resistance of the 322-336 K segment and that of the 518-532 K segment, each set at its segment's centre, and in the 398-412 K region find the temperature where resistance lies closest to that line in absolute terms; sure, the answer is 401.0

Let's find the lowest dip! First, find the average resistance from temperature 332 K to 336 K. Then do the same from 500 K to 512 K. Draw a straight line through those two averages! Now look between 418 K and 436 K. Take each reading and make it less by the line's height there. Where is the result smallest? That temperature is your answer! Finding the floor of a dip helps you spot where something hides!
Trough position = 425.0 K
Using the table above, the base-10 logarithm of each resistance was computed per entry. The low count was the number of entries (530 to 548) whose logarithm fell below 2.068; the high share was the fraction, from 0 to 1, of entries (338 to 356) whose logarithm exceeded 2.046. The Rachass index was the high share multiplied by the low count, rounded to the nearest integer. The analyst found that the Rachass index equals 1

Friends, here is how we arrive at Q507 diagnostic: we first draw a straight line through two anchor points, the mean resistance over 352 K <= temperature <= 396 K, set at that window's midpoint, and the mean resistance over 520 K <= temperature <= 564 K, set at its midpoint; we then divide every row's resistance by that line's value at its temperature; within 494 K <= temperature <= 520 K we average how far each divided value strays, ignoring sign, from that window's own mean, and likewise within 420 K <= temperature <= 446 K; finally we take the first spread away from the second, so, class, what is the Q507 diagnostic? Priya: 0.011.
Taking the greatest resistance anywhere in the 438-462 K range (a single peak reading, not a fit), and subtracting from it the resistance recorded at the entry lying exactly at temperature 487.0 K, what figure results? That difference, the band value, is 26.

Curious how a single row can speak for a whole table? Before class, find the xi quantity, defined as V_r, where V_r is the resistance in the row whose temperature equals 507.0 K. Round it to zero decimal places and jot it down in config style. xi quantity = 112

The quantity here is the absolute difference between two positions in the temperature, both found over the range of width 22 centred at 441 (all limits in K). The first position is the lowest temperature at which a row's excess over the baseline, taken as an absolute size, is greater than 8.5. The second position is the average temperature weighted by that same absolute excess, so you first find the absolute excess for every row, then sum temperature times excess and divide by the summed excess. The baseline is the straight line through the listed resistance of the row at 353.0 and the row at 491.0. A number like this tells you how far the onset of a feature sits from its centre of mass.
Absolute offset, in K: 8.7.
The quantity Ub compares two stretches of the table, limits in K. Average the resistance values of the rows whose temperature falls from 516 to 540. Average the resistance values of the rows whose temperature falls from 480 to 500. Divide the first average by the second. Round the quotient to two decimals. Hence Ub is 0.95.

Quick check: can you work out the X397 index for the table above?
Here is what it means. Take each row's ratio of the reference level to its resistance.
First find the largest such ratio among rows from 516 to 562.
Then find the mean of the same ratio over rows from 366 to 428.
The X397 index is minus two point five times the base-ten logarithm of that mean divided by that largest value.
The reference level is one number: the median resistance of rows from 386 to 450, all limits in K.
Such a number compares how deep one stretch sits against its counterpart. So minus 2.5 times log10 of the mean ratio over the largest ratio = 0.16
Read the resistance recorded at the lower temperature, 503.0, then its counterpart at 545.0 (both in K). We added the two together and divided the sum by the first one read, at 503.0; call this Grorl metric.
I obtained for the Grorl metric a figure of 1.92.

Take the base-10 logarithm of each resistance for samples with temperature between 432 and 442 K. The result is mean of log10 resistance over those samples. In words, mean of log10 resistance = 2.12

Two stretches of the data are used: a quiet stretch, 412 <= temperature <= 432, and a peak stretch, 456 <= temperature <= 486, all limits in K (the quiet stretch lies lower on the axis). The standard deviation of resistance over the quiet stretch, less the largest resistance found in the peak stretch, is -122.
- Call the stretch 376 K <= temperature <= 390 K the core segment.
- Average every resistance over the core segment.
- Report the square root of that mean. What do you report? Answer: 10.9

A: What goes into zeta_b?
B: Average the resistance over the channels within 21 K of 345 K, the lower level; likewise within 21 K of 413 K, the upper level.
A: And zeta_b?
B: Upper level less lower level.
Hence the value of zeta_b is 12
